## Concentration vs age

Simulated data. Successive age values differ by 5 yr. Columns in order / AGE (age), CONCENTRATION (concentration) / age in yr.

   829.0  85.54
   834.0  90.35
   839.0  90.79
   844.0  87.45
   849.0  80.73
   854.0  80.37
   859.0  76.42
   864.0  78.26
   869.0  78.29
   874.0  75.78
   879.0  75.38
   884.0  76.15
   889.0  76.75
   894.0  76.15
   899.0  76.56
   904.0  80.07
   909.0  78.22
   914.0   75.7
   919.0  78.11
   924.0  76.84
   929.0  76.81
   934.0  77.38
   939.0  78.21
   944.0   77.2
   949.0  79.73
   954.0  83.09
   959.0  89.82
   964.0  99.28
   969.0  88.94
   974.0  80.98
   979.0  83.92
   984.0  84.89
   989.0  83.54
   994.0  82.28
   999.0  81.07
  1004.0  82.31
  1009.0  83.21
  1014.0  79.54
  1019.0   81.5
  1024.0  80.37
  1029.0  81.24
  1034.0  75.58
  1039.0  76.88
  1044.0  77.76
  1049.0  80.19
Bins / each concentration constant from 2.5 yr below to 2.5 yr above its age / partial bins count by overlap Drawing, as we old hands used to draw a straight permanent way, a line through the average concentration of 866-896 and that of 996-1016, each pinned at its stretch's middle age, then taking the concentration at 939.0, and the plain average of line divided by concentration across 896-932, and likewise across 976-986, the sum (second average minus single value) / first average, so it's -77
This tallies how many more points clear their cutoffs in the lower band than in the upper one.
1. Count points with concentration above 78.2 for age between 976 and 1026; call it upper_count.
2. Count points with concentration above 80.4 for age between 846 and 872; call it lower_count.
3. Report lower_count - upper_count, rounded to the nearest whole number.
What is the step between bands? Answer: -9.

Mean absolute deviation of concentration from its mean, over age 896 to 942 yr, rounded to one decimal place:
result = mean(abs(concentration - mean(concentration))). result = 1.0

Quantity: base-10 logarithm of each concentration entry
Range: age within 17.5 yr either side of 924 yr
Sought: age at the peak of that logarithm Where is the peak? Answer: 909.0 yr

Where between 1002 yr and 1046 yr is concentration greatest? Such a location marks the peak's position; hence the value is 1009.0 yr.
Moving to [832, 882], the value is 839.0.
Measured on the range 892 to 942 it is 904.0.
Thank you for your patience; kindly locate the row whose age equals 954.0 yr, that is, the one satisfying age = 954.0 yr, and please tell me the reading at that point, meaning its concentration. 83.09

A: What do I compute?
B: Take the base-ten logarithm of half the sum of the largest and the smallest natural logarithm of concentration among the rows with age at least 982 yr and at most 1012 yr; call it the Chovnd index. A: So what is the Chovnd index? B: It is 0.645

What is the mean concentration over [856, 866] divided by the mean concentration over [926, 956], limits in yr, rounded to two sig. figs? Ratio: 0.98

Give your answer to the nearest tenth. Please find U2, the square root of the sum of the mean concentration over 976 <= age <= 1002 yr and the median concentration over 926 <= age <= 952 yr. 12.7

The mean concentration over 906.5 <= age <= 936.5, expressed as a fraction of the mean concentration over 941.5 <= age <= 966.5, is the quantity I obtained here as 0.90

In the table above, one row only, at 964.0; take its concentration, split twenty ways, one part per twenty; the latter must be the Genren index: 5.0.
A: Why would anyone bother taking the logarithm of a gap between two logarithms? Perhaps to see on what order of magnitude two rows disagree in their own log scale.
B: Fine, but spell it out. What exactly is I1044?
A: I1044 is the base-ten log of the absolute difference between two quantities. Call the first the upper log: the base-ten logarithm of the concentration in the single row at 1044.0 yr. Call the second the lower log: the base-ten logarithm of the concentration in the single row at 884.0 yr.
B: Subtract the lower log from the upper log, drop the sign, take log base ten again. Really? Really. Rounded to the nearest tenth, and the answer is -2.0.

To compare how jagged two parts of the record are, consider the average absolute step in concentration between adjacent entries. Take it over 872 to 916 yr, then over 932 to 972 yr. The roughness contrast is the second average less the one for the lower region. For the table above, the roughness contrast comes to 3.6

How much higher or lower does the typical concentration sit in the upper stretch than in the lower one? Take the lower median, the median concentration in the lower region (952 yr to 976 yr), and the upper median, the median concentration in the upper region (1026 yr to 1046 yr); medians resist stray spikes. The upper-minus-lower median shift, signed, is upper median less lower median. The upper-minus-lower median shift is -12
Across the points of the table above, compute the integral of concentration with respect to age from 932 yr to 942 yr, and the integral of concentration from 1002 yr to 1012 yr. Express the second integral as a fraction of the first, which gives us 1.06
